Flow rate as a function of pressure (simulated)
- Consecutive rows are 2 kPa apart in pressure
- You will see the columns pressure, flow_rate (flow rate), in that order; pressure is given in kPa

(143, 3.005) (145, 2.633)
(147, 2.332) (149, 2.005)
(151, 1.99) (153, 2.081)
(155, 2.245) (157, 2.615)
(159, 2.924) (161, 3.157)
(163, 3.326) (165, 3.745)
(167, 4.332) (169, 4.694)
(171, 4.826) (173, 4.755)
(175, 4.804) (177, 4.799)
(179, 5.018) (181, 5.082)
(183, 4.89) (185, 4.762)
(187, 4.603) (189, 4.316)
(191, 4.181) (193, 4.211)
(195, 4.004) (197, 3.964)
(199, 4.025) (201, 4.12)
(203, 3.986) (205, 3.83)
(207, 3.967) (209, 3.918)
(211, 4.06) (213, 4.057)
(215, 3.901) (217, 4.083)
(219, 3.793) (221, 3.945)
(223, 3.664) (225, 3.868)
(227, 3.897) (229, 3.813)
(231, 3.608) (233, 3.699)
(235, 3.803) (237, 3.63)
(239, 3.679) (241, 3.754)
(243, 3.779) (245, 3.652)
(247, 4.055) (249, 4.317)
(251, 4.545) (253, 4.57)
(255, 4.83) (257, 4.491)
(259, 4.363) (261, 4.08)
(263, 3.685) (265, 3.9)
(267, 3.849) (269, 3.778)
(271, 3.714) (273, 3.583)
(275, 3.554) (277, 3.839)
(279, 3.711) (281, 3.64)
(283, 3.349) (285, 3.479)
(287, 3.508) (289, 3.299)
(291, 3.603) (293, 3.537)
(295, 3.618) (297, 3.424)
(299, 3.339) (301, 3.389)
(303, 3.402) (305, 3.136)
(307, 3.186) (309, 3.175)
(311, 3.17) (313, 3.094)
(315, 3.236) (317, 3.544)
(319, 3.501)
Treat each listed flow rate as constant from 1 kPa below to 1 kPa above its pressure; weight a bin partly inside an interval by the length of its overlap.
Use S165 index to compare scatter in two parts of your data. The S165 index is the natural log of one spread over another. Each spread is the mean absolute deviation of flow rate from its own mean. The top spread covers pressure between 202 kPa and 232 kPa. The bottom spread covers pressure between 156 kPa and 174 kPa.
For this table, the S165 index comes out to -2.0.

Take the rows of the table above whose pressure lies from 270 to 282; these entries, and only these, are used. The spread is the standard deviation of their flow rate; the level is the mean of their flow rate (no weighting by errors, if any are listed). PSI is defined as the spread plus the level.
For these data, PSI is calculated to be 3.8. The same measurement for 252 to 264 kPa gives 4.7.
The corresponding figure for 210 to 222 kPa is 4.1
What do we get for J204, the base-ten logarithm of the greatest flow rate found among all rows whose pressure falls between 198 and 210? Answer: 0.61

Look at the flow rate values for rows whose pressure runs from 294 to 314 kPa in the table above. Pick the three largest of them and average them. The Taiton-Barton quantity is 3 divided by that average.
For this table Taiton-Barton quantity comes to 0.86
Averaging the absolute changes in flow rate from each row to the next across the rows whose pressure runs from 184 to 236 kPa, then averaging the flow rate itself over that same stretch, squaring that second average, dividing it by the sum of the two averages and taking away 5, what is -1.1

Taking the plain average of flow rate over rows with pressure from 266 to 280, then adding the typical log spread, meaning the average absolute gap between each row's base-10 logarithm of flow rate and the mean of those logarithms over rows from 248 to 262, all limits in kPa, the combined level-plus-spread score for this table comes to 3.74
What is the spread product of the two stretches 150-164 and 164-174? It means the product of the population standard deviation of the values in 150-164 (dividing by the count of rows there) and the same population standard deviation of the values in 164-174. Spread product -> 0.198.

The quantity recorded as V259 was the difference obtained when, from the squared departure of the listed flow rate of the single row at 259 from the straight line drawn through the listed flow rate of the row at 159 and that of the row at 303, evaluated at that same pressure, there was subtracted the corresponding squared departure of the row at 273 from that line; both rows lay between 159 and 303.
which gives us 1.1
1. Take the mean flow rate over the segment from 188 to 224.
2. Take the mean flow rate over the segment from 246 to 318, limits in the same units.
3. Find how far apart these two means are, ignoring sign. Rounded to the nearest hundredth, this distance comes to 0.31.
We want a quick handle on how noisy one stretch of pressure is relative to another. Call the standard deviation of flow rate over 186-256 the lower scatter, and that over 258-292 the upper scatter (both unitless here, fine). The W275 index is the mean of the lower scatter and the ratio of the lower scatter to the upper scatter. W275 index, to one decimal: 0.7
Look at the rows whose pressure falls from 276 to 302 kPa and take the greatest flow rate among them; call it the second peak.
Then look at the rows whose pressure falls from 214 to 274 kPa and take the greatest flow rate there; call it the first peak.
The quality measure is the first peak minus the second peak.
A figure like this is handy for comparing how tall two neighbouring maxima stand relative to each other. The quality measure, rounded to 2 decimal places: 0.99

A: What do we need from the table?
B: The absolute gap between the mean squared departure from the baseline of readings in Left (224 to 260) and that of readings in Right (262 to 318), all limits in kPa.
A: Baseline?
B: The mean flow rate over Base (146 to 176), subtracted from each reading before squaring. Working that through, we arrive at 0.6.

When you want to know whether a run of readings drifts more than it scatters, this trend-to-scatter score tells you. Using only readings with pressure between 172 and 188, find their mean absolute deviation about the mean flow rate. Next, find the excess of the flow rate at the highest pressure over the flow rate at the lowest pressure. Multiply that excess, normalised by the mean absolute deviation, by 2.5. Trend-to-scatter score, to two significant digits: -3.2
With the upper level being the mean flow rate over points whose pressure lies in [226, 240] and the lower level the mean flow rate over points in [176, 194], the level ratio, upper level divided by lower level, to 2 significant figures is 0.80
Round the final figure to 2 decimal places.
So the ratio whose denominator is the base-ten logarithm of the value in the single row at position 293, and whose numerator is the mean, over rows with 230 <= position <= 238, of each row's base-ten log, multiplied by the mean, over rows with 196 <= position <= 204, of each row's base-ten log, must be 0.62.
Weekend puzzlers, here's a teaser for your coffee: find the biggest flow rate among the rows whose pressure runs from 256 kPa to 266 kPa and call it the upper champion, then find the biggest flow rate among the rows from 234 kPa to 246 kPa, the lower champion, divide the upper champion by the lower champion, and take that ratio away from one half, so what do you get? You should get -0.7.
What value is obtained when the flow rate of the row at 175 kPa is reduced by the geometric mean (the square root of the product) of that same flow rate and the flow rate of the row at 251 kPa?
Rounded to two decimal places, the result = 0.13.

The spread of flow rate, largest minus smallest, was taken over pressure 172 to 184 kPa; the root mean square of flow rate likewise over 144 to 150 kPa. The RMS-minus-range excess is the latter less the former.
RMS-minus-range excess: 2.01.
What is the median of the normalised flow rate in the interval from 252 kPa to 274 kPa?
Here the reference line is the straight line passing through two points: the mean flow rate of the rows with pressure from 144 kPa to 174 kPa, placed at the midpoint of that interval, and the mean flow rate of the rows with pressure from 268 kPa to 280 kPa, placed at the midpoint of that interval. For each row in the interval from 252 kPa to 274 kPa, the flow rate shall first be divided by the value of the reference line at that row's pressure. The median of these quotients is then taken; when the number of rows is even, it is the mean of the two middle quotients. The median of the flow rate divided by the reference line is 1.07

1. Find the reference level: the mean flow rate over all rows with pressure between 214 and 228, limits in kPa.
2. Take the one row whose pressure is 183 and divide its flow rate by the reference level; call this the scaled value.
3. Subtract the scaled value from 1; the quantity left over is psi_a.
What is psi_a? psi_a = -0.26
